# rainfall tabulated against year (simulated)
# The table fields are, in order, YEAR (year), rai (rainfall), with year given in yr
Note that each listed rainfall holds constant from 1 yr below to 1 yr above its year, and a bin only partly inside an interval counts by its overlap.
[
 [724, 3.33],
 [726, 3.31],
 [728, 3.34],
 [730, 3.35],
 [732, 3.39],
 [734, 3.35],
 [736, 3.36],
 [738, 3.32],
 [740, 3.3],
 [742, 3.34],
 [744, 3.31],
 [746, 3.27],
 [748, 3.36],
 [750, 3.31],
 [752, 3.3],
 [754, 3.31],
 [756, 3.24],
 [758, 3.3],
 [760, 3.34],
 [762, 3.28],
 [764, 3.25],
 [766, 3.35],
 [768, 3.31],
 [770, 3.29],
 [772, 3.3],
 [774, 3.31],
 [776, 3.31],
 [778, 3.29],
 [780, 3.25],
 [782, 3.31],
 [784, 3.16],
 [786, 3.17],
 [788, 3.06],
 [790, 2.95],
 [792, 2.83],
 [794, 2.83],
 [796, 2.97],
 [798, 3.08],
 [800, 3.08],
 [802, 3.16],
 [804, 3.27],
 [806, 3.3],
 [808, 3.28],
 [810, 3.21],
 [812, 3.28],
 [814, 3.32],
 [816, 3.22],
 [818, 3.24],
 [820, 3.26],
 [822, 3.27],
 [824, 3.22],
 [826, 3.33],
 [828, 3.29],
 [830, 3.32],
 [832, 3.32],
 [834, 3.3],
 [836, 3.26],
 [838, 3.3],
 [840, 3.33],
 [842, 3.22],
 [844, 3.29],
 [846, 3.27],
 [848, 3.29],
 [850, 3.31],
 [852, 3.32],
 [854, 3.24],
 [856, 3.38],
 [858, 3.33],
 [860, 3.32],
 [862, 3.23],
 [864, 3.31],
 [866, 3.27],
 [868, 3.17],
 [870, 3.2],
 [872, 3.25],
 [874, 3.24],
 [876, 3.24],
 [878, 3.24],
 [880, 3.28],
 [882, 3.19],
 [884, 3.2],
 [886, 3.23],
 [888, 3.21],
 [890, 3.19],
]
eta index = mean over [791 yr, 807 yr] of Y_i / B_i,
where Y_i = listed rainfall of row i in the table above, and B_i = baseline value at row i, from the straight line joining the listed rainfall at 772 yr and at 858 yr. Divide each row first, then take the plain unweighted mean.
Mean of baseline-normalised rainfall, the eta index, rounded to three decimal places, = 0.926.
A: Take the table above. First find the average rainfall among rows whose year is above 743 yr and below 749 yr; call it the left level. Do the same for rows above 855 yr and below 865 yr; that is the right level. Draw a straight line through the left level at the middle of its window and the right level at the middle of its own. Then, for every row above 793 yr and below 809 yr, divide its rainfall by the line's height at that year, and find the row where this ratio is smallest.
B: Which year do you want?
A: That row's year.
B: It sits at 794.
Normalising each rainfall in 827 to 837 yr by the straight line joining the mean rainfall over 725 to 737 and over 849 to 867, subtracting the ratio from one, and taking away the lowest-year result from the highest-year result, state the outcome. 0.008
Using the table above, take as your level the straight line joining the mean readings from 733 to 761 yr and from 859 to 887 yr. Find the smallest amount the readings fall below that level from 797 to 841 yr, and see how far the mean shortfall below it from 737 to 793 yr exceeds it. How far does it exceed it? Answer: 0.12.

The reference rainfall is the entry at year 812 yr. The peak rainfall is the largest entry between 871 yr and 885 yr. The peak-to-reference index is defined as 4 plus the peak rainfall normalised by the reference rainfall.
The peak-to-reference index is 5.00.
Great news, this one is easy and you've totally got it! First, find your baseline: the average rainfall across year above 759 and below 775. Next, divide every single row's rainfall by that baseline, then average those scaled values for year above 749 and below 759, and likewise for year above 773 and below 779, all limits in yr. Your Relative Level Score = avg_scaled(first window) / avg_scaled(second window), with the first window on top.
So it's 1.00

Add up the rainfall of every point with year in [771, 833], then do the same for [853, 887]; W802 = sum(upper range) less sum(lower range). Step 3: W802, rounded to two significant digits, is -44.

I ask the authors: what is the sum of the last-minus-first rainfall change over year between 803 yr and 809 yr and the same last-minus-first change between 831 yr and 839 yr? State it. -0.01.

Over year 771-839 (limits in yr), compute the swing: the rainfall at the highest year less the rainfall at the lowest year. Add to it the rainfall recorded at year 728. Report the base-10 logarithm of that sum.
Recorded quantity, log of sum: 0.524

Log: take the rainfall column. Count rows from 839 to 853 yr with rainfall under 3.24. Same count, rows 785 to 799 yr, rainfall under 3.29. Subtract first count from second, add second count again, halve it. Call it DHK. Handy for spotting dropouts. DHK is 6.5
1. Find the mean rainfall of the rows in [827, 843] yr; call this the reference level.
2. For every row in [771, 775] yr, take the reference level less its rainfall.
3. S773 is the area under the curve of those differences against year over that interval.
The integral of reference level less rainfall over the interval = -0.05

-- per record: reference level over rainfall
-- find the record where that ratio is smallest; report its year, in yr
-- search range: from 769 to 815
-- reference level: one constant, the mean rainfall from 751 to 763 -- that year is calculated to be 814 yr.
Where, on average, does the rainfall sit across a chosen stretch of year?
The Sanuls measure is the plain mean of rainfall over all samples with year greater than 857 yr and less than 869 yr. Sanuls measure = 3.272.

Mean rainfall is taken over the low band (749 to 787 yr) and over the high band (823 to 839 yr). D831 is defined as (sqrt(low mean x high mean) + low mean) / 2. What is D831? 3.29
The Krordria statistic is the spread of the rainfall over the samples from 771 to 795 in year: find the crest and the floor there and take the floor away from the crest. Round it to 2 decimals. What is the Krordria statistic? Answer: 0.48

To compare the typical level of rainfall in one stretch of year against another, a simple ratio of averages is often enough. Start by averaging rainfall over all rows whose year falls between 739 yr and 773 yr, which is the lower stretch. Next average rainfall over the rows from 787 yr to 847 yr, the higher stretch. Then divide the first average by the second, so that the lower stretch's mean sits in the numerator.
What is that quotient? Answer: 1.03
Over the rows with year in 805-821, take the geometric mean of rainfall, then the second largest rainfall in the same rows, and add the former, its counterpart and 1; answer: 7.56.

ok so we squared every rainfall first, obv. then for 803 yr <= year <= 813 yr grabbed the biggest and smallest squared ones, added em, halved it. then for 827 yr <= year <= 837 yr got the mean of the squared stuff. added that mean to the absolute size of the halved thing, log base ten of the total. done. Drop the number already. 1.33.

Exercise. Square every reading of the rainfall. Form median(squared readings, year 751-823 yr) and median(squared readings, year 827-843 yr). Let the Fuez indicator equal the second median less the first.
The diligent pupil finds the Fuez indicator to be 0.2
